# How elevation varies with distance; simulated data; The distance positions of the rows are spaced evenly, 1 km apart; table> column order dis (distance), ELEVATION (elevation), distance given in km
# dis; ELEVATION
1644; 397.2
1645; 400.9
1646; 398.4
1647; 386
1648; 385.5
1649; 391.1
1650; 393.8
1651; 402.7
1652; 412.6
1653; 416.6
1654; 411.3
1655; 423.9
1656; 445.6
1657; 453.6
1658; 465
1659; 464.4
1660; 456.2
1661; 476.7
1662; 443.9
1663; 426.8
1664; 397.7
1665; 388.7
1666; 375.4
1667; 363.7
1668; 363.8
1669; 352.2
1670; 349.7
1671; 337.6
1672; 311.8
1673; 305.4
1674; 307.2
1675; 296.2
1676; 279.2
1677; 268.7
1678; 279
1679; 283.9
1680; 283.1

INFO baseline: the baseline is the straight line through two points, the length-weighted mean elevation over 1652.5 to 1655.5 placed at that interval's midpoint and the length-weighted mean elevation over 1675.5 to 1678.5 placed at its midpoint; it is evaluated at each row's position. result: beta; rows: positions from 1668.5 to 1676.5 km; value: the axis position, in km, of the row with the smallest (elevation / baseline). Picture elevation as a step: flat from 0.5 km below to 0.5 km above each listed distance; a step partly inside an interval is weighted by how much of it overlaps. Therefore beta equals 1676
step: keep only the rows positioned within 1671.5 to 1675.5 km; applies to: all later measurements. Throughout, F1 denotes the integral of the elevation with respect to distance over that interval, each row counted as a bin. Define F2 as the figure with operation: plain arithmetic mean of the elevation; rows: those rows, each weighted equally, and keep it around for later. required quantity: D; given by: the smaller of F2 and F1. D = 305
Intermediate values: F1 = 1221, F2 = 305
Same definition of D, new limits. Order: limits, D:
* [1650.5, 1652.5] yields 408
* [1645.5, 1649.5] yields 390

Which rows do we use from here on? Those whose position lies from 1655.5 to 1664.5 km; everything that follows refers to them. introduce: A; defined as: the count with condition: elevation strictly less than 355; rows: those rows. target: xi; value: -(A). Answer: 0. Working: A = 0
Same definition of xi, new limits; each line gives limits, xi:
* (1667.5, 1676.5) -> -8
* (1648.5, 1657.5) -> 0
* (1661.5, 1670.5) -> -2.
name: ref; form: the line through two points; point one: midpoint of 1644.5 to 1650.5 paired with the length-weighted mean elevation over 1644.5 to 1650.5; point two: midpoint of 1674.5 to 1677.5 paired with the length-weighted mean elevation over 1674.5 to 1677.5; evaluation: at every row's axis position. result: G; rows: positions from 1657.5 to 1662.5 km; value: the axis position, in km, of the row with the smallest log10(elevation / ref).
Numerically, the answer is 1662 km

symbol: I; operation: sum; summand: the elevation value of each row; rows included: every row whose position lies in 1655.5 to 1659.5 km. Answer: 1829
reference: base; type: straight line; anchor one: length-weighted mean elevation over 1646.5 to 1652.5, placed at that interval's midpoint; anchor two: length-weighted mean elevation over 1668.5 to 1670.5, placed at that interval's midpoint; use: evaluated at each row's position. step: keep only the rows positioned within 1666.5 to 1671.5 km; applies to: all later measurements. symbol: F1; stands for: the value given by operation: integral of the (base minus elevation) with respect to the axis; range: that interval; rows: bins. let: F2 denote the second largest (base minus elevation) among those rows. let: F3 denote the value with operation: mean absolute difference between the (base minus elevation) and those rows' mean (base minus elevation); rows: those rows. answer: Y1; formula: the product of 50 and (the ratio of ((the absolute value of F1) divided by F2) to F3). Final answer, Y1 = 421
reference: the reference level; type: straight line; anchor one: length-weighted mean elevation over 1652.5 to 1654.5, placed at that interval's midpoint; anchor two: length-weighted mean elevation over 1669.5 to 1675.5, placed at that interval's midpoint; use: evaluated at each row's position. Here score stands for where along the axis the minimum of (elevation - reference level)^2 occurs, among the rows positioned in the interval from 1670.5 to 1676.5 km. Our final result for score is 1674 km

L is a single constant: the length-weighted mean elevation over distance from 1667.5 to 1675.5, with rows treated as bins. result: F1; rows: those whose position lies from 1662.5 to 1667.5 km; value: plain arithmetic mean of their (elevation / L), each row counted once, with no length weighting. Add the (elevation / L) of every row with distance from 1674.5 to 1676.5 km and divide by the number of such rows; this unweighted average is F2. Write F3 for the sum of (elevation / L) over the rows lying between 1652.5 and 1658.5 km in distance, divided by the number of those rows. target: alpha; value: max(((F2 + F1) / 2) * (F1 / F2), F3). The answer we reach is 1.40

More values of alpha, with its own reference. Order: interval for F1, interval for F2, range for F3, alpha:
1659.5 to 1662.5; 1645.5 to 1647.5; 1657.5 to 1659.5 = 1.52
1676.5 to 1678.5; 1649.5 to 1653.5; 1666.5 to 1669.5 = 1.10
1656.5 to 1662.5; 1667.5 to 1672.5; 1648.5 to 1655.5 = 1.64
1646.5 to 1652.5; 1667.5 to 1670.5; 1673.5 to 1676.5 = 1.27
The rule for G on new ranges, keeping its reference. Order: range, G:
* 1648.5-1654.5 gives 1649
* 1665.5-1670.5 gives 1669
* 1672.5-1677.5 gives 1677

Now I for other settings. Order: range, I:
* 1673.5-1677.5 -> 1151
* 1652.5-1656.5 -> 1697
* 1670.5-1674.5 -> 1262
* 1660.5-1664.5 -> 1745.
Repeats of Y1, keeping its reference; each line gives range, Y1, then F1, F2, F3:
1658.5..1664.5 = -20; -454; -61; 18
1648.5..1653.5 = 652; -57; 0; 12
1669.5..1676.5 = 17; 215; 43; 15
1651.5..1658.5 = -29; -347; -26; 23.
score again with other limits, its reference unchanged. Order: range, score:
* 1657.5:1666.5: 1666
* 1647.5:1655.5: 1653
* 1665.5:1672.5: 1672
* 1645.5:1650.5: 1650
